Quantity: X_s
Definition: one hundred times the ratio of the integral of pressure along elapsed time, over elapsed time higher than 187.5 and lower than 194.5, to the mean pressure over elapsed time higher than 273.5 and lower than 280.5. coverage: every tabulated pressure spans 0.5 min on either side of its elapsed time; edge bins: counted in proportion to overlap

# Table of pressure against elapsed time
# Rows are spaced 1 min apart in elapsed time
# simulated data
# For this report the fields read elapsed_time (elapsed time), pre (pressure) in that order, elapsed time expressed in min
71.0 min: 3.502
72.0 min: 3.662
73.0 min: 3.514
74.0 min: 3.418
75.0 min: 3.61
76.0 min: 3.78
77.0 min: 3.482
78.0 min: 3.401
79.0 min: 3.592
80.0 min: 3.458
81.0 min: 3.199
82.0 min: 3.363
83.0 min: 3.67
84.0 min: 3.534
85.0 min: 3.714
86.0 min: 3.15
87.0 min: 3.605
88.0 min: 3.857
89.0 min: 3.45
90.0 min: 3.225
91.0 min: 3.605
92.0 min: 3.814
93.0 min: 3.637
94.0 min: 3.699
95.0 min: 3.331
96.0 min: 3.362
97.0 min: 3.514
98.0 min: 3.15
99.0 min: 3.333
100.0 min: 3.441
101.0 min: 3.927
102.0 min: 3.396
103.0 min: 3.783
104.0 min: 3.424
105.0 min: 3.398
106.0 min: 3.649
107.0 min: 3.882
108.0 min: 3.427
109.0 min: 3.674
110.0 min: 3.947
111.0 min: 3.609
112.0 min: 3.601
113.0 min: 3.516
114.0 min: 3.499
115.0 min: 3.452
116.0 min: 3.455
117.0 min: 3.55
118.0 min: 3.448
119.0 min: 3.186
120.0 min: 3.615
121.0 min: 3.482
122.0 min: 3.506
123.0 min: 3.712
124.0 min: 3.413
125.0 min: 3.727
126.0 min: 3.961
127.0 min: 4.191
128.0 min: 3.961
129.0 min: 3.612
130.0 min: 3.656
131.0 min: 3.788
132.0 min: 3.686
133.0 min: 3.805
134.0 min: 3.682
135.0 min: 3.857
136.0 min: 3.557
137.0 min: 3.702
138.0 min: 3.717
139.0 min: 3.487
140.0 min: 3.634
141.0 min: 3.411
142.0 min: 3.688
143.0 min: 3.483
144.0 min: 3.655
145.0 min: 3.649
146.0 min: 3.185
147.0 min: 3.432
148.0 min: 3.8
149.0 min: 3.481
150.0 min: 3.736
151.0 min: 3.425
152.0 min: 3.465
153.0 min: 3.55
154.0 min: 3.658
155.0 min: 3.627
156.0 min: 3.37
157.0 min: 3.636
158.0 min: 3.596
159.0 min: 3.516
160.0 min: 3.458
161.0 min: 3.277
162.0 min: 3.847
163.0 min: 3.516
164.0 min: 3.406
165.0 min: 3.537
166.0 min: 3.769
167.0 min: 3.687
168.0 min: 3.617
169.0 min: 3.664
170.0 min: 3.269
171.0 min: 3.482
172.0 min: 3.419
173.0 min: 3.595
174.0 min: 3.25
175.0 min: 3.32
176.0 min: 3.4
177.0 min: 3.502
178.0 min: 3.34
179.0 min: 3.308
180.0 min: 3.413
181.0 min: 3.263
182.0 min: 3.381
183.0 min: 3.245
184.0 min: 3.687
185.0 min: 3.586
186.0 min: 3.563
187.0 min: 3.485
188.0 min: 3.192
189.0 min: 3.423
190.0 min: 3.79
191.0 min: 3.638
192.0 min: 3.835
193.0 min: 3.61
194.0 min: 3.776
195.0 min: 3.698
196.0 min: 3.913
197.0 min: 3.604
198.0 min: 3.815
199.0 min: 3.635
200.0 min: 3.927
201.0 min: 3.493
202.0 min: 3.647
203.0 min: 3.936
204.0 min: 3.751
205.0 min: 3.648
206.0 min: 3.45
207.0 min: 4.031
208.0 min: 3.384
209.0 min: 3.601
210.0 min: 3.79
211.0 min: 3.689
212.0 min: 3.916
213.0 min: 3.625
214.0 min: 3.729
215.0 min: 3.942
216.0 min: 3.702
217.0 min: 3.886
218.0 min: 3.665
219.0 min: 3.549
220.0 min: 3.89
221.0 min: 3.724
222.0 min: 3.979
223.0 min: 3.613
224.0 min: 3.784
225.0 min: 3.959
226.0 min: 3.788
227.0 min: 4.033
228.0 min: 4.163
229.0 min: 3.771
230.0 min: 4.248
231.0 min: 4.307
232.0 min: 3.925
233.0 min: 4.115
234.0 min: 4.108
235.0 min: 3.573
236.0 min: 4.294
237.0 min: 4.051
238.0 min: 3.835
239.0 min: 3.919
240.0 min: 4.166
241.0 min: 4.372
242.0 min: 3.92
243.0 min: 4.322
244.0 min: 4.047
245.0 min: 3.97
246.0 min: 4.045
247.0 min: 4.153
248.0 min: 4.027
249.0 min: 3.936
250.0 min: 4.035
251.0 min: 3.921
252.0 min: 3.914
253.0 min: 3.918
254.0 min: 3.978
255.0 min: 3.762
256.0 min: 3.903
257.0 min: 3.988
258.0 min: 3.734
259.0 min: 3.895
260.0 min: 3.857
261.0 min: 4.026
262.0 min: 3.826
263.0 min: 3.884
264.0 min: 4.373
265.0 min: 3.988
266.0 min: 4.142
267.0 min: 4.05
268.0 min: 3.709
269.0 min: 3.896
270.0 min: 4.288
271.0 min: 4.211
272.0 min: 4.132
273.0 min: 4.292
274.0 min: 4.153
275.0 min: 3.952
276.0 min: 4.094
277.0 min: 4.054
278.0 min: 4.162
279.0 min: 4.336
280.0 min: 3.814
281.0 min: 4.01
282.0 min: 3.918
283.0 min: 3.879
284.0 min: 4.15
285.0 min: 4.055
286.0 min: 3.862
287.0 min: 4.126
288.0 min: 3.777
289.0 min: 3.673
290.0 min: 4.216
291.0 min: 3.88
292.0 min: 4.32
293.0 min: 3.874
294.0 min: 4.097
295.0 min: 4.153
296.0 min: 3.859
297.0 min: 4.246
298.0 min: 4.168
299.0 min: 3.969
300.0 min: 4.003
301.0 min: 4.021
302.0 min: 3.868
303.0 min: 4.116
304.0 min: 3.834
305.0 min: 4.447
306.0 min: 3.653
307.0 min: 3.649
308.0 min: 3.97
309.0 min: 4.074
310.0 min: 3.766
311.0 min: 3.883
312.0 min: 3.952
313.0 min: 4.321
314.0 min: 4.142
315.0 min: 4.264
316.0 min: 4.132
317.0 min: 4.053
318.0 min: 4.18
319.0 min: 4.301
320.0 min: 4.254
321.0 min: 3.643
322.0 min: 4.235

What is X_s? 619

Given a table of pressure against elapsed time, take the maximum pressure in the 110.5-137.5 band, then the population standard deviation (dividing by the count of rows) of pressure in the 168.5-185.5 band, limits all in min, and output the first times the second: 0.6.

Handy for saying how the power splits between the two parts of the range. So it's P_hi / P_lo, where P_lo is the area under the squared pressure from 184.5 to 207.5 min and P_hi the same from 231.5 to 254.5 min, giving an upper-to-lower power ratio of 1.20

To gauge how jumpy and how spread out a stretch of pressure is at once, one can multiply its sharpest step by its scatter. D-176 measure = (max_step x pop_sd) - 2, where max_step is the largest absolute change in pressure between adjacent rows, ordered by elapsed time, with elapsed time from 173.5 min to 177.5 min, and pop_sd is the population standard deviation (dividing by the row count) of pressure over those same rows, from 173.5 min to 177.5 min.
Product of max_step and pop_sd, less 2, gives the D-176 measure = -1.99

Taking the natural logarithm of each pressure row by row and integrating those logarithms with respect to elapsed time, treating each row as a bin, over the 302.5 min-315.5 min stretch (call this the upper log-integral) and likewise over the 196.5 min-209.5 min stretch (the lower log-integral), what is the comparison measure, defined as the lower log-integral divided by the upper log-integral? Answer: 0.940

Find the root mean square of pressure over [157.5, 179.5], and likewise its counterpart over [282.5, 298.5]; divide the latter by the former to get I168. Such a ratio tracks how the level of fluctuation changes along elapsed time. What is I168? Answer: 1.15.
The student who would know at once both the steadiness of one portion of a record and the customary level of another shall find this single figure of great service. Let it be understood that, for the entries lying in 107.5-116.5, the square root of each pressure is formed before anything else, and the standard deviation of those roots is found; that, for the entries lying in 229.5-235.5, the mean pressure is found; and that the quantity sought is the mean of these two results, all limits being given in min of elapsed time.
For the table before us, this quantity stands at 2.04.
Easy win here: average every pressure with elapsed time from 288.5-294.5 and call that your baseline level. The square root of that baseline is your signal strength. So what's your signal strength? 2.00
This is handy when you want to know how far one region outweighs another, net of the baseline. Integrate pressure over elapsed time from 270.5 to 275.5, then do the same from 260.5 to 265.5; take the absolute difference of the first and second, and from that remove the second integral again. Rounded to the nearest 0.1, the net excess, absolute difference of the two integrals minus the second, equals -19.5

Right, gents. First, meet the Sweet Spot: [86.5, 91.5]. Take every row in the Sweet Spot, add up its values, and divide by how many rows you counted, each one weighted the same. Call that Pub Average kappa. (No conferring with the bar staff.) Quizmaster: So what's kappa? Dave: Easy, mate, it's 3.5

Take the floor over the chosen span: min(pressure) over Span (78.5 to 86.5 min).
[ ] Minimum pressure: 3.15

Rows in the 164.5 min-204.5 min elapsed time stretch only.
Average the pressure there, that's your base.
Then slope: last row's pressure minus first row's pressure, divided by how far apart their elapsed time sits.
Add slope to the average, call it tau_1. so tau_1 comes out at 3.57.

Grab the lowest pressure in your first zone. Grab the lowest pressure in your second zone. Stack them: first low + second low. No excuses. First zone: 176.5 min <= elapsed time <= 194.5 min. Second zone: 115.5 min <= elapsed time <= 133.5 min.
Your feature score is 6.4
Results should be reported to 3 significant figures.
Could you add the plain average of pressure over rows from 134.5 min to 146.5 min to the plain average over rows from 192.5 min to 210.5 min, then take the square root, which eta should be 2.70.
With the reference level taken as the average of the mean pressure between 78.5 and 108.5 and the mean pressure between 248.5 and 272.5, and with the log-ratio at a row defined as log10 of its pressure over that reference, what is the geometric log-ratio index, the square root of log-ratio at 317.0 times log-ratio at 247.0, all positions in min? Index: 0.039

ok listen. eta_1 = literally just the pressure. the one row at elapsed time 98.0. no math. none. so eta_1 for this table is 3.15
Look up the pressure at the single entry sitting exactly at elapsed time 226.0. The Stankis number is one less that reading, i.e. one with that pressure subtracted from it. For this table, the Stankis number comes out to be -2.8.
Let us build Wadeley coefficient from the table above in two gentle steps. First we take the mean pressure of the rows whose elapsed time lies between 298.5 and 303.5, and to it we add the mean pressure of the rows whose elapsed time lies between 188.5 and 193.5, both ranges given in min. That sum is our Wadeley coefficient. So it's 7.65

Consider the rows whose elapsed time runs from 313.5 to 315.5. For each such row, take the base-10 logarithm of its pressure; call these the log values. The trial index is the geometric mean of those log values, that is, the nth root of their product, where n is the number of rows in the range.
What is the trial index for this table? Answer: 0.62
